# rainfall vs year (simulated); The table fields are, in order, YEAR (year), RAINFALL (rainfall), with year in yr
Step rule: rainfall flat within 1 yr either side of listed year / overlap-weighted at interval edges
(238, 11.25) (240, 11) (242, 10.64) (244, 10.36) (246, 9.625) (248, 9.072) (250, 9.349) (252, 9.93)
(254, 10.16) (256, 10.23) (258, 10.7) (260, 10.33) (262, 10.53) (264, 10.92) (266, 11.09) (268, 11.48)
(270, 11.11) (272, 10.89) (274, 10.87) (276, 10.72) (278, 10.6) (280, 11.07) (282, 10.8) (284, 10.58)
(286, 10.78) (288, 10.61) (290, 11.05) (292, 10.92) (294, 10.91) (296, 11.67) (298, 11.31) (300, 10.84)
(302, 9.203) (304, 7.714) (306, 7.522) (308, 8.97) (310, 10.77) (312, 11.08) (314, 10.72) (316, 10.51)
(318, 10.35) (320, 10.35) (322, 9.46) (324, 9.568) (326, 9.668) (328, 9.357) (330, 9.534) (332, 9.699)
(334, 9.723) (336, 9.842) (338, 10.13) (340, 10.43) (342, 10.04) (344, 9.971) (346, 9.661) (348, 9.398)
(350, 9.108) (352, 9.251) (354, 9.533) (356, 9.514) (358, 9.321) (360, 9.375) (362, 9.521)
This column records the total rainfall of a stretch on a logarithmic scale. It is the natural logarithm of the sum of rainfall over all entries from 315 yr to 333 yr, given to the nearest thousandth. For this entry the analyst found 4.483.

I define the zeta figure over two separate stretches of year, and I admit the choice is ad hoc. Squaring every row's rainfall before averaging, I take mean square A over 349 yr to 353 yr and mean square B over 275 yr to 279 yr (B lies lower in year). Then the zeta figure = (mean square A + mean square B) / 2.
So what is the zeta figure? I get 99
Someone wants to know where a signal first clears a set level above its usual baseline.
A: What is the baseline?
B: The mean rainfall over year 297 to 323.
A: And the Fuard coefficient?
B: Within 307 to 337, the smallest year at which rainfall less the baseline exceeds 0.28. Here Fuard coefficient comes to 310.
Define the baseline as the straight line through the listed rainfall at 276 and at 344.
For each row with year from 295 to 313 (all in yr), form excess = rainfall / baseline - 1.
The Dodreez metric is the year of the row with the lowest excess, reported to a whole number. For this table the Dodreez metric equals 306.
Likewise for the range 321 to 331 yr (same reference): 328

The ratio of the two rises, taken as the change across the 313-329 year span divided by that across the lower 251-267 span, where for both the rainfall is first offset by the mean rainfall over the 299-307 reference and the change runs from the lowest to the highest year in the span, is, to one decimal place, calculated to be -1.2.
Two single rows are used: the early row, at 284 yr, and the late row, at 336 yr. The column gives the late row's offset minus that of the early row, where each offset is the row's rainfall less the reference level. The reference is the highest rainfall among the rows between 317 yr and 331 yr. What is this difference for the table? -0.7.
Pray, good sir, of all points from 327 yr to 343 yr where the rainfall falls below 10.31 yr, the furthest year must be 342 yr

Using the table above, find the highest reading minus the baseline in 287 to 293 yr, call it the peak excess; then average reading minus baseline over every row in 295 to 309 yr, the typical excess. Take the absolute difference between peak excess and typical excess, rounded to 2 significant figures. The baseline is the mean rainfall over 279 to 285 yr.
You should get 1.4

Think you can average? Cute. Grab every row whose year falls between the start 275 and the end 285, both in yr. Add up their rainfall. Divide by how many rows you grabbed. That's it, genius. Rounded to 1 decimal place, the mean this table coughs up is 10.8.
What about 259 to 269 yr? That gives 10.9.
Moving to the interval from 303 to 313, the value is 9.2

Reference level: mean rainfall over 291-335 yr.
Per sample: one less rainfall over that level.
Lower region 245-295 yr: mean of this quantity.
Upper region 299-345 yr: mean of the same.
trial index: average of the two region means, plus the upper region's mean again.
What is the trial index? 0.00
